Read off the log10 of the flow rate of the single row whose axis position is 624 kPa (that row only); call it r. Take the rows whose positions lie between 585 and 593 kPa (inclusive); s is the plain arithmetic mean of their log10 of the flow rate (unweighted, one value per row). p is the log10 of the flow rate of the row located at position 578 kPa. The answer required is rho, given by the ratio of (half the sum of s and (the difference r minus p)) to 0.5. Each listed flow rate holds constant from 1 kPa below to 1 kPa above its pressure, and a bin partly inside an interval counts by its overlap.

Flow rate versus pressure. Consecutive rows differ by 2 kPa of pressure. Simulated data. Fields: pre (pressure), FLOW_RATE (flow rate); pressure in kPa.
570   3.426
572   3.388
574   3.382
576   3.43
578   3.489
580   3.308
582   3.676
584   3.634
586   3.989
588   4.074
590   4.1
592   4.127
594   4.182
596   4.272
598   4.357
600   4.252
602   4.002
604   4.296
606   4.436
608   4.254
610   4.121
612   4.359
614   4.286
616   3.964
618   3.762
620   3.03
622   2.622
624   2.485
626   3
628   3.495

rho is 0.46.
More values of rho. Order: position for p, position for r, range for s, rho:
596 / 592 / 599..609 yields 0.61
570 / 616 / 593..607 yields 0.69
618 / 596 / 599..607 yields 0.68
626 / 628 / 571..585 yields 0.61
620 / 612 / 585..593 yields 0.77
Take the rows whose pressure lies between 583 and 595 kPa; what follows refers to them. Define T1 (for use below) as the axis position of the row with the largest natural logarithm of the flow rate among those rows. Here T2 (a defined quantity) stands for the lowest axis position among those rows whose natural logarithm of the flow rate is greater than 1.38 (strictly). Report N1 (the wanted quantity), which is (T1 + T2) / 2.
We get 590 kPa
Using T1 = 594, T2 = 586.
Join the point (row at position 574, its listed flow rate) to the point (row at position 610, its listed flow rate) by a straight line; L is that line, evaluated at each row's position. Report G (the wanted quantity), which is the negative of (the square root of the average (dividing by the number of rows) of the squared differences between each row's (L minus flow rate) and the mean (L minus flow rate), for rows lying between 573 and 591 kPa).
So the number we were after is -0.20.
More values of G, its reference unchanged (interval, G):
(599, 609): -0.13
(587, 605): -0.12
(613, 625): -0.75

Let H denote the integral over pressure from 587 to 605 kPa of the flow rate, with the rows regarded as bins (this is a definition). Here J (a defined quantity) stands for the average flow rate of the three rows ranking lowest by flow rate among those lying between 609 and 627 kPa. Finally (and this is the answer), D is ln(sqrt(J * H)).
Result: 2.66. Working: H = 75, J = 2.7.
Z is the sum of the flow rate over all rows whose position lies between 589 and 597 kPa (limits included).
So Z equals 16.7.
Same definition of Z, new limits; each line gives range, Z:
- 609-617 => 16.7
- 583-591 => 15.8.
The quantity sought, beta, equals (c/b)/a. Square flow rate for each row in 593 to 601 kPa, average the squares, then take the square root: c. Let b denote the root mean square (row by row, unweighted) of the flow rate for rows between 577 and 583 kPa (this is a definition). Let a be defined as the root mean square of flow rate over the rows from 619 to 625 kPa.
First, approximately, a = 2.7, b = 3.5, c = 4.27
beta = 0.45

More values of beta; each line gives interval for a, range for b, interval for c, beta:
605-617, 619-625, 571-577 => 0.29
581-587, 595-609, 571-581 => 0.21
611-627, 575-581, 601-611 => 0.35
